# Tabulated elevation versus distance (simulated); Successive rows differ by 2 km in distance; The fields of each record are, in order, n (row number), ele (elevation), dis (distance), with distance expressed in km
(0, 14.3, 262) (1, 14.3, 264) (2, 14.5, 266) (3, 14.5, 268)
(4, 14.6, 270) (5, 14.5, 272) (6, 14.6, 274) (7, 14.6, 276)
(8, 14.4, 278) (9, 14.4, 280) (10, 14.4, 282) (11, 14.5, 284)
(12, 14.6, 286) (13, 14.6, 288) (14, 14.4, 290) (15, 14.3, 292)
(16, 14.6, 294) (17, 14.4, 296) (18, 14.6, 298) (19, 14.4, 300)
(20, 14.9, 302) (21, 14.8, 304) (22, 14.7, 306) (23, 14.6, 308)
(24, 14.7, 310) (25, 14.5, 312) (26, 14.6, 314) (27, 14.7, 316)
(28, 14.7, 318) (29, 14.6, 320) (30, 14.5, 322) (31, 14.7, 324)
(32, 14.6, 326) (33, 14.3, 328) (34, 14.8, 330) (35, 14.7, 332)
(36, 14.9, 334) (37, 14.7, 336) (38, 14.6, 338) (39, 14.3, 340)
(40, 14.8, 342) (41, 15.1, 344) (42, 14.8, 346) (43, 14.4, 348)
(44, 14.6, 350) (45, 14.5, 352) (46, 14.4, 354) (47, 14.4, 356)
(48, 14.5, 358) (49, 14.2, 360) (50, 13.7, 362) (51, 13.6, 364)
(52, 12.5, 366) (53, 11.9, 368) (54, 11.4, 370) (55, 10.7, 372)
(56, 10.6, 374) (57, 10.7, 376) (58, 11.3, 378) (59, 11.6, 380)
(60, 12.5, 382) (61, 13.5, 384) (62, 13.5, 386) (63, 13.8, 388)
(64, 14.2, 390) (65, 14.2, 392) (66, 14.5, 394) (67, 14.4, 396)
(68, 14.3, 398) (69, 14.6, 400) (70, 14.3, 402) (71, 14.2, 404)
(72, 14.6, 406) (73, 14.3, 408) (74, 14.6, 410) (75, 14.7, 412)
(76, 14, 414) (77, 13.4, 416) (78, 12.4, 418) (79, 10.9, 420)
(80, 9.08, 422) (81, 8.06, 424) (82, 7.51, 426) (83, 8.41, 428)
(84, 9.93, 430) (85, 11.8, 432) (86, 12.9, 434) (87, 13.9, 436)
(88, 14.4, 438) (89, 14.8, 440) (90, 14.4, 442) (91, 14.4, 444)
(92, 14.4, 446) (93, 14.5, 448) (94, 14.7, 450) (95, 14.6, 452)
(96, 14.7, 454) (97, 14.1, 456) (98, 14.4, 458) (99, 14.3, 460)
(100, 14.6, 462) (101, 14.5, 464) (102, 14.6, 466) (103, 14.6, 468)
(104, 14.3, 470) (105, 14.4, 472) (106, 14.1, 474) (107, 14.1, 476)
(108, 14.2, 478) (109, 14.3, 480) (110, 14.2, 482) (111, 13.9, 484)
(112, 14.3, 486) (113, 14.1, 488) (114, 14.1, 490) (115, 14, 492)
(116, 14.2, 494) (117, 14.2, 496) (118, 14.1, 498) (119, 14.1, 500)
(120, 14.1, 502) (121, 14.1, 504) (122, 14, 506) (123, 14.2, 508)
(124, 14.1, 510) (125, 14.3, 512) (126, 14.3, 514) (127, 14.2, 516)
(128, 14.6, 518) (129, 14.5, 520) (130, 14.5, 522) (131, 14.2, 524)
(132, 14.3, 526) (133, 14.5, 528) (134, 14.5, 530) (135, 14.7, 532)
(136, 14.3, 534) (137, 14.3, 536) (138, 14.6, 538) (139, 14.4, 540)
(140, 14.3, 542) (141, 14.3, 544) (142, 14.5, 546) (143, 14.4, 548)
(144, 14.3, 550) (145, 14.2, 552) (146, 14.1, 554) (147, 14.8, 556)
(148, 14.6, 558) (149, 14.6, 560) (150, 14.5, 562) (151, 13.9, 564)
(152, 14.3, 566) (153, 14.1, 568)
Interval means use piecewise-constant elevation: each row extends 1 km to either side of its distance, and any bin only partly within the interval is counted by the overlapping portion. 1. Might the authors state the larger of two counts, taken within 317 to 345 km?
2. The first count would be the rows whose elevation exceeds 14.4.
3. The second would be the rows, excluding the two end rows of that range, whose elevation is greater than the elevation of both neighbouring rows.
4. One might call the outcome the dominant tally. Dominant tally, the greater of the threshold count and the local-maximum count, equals 12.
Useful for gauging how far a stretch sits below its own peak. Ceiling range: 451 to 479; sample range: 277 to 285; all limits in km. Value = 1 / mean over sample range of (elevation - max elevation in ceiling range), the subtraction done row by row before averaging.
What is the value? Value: -3.6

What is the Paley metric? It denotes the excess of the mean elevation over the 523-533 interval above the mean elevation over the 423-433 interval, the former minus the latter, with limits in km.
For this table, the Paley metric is 5.3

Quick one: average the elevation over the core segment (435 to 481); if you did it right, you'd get 14.4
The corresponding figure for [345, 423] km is 13.3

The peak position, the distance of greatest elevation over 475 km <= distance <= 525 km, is 518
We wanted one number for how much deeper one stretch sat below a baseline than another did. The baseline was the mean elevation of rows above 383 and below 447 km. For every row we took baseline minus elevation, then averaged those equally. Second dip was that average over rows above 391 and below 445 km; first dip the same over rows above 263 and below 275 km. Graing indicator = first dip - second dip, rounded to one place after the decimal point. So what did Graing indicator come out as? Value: -1.6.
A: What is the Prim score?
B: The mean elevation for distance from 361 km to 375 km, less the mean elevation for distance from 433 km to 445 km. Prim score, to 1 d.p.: -2.1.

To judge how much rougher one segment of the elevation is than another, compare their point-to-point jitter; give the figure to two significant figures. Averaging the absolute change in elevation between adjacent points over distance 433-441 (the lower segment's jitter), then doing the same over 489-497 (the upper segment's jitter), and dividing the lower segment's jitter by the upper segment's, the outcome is 6.3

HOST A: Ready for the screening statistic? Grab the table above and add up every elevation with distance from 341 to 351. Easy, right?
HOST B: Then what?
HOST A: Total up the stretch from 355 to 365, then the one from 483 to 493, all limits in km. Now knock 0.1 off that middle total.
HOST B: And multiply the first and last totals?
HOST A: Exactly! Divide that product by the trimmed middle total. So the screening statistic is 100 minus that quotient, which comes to 26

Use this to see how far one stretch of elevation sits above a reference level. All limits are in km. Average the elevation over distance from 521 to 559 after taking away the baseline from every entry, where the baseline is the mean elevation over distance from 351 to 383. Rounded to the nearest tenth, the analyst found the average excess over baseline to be 1.8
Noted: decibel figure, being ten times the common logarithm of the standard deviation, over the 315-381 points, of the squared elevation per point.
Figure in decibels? 15.7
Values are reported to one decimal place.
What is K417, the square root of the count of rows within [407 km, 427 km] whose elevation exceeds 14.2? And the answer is 1.7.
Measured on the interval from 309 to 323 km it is 2.6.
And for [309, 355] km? 4.8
